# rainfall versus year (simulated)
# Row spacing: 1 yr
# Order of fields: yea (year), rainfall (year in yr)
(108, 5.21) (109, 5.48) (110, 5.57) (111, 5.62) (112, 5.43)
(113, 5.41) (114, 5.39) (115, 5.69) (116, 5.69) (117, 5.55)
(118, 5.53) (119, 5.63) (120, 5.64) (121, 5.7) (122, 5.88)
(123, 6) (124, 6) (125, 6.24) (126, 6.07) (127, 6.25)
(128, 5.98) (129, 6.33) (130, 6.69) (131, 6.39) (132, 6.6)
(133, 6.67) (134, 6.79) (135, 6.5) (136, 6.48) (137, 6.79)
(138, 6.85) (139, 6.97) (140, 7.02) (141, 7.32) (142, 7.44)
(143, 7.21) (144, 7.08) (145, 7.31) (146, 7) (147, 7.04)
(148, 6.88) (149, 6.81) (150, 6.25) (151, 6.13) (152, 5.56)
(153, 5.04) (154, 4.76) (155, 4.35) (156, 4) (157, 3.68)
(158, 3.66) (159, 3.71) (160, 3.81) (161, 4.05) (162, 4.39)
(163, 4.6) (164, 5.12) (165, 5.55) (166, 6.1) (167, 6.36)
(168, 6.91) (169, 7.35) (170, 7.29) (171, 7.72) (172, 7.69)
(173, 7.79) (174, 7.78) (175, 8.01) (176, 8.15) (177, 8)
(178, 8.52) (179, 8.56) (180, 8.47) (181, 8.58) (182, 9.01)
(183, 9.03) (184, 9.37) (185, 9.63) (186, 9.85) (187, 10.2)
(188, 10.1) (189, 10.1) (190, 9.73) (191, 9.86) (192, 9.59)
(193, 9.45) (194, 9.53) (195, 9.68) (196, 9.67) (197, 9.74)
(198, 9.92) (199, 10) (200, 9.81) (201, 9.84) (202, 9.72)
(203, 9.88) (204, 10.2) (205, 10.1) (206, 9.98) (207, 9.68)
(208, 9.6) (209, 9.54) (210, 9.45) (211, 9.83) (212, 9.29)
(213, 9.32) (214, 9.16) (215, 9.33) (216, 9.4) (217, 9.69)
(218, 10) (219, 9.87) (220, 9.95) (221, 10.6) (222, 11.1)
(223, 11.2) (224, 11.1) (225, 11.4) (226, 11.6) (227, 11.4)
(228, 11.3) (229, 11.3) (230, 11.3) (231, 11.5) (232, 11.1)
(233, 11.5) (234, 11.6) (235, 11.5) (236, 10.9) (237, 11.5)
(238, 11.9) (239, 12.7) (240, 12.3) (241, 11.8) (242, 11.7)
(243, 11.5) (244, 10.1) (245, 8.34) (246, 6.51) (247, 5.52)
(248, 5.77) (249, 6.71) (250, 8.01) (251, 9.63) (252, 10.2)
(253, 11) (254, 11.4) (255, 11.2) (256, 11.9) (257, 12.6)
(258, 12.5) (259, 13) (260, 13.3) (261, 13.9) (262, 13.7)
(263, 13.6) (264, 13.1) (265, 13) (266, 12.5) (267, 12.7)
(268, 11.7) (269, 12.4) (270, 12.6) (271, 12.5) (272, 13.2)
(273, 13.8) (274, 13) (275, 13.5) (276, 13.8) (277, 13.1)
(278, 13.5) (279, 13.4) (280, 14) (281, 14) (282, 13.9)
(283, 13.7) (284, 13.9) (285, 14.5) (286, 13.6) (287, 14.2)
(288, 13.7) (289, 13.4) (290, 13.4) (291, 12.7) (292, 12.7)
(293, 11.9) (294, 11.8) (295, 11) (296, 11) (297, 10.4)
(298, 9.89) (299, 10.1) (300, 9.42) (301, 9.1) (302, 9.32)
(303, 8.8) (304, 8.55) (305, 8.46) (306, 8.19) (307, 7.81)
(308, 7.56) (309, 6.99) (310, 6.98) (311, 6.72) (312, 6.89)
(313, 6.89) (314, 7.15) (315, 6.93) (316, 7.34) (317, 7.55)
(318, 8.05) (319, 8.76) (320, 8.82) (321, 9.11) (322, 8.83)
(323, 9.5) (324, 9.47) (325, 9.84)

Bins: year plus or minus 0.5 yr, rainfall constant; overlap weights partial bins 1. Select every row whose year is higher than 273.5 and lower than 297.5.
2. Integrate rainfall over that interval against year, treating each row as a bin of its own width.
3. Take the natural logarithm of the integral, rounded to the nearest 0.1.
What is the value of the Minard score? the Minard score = 5.7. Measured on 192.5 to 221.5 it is 5.6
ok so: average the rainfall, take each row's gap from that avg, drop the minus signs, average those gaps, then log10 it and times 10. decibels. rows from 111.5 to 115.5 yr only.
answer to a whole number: -10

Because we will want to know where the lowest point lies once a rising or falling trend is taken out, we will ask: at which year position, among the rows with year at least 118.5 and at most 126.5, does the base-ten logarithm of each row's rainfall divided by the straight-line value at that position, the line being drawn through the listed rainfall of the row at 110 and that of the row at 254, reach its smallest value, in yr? 120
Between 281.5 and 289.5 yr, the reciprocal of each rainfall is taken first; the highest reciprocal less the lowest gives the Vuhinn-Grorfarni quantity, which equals 0.0057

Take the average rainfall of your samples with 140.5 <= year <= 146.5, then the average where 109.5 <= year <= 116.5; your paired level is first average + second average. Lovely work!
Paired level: 12.8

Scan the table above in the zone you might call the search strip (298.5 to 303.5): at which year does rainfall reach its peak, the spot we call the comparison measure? 299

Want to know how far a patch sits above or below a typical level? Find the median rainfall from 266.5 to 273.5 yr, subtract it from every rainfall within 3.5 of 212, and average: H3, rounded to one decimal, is -3.2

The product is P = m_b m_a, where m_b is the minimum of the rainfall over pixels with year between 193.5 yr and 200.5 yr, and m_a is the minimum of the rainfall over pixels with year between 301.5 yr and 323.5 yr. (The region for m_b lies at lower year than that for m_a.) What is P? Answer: 64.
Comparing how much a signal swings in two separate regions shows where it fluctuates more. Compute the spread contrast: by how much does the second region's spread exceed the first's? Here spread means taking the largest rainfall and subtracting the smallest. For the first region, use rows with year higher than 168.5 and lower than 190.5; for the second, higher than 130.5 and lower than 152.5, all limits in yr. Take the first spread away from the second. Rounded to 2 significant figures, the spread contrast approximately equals -1.0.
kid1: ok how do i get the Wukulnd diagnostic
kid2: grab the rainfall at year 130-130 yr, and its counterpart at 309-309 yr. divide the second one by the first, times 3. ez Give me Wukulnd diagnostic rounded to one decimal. 3.1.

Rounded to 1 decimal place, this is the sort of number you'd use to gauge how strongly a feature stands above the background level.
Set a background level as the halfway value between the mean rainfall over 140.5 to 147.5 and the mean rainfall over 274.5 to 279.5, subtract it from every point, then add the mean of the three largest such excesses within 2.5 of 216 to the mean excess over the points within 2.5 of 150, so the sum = -4.6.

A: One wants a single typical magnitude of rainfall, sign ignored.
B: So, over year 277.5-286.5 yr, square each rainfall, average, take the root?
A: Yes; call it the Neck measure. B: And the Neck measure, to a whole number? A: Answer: 14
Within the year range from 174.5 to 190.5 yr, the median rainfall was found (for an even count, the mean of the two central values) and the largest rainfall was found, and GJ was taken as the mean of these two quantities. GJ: 10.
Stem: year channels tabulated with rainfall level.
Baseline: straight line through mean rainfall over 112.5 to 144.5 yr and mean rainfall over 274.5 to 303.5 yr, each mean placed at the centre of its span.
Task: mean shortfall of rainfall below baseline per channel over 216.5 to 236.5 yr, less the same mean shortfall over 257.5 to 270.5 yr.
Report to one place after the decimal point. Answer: 0.5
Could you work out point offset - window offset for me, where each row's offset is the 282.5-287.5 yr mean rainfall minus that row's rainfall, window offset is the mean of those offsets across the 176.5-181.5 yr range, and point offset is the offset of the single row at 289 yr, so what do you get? -5.0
